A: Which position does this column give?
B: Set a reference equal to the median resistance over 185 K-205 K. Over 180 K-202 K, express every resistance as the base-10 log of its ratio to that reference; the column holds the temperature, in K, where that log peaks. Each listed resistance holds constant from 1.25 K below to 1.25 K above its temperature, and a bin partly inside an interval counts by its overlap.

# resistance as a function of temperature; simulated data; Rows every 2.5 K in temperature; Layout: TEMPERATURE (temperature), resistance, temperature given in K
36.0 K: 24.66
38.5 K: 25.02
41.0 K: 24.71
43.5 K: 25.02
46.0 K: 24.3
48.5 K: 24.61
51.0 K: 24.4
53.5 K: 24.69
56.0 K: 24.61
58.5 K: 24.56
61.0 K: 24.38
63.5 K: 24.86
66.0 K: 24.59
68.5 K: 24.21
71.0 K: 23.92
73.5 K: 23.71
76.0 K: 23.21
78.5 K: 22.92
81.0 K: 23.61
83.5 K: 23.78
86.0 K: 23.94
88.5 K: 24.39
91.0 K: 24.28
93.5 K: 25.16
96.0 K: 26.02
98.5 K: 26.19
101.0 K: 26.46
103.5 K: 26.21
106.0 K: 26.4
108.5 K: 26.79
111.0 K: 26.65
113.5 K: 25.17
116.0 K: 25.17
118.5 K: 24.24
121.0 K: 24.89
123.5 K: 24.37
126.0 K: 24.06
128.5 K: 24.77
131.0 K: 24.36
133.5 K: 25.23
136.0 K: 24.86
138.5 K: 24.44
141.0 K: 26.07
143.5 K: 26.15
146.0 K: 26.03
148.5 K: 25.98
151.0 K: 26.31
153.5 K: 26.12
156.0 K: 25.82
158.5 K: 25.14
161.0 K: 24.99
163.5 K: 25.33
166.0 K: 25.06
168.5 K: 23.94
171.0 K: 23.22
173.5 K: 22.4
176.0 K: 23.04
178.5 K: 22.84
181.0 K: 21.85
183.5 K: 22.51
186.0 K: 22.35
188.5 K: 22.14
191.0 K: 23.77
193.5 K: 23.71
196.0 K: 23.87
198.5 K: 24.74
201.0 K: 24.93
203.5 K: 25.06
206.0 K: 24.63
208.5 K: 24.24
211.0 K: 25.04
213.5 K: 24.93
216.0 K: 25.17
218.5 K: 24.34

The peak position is 201.0 K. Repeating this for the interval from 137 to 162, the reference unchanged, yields 151.0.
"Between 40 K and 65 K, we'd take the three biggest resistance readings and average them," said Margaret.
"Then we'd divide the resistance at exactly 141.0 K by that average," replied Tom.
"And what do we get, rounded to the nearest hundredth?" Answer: 1.05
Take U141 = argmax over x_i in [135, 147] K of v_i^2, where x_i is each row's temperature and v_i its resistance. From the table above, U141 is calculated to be 143.5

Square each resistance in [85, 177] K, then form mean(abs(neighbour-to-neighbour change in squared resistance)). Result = 25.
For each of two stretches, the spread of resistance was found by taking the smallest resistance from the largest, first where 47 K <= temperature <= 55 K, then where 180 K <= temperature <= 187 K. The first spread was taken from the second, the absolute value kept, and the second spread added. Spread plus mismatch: 1.0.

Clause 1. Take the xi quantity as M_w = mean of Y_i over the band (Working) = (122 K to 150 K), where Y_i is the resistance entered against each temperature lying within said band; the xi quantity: 25.1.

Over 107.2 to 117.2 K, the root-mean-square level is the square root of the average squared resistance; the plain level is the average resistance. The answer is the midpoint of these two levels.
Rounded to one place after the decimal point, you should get 26.0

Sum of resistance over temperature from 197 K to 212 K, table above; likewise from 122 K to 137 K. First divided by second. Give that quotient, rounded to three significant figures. 1.01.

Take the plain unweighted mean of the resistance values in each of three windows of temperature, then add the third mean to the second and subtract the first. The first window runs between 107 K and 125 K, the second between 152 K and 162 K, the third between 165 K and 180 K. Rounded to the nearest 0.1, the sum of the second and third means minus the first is 23.6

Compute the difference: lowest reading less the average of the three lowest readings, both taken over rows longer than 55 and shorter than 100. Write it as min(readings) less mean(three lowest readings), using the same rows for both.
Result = -0.33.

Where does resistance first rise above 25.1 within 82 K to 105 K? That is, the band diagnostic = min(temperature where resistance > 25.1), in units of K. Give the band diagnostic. 93.5 K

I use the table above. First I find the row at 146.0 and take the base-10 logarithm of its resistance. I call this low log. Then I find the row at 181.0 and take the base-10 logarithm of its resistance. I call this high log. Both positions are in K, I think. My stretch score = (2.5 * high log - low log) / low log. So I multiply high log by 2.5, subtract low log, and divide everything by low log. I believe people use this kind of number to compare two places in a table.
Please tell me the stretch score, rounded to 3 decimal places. 1.366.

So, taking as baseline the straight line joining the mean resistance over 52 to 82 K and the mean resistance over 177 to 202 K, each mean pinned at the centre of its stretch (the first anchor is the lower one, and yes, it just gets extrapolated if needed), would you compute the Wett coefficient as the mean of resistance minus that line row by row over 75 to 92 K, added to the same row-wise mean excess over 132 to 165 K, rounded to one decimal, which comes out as 1.8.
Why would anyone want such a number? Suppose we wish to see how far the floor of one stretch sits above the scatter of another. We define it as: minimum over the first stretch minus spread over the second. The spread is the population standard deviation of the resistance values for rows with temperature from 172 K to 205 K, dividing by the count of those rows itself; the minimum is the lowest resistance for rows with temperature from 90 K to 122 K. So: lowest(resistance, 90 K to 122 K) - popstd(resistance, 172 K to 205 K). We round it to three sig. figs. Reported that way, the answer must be 23.2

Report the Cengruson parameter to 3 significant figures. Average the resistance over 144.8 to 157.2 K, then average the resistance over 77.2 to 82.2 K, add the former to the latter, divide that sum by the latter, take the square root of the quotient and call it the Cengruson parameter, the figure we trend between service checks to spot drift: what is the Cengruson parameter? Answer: 1.46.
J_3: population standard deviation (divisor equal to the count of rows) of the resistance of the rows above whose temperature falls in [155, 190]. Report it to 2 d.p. 1.33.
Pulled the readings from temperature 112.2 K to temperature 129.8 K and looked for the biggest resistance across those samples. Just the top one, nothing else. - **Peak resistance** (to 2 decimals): 25.17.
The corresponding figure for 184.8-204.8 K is 25.06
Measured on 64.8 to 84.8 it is 24.59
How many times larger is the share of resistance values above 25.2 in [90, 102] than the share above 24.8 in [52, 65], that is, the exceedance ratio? 3.0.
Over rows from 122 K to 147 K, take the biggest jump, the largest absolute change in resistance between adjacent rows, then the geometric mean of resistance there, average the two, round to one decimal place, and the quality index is 13.3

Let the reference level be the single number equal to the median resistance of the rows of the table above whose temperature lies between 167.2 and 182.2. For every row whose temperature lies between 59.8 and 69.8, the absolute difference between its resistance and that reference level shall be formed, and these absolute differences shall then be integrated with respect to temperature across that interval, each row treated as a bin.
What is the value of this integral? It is 16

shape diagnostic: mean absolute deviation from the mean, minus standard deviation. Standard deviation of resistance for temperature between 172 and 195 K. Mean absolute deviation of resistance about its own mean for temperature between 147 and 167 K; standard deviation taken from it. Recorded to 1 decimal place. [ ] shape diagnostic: -0.2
